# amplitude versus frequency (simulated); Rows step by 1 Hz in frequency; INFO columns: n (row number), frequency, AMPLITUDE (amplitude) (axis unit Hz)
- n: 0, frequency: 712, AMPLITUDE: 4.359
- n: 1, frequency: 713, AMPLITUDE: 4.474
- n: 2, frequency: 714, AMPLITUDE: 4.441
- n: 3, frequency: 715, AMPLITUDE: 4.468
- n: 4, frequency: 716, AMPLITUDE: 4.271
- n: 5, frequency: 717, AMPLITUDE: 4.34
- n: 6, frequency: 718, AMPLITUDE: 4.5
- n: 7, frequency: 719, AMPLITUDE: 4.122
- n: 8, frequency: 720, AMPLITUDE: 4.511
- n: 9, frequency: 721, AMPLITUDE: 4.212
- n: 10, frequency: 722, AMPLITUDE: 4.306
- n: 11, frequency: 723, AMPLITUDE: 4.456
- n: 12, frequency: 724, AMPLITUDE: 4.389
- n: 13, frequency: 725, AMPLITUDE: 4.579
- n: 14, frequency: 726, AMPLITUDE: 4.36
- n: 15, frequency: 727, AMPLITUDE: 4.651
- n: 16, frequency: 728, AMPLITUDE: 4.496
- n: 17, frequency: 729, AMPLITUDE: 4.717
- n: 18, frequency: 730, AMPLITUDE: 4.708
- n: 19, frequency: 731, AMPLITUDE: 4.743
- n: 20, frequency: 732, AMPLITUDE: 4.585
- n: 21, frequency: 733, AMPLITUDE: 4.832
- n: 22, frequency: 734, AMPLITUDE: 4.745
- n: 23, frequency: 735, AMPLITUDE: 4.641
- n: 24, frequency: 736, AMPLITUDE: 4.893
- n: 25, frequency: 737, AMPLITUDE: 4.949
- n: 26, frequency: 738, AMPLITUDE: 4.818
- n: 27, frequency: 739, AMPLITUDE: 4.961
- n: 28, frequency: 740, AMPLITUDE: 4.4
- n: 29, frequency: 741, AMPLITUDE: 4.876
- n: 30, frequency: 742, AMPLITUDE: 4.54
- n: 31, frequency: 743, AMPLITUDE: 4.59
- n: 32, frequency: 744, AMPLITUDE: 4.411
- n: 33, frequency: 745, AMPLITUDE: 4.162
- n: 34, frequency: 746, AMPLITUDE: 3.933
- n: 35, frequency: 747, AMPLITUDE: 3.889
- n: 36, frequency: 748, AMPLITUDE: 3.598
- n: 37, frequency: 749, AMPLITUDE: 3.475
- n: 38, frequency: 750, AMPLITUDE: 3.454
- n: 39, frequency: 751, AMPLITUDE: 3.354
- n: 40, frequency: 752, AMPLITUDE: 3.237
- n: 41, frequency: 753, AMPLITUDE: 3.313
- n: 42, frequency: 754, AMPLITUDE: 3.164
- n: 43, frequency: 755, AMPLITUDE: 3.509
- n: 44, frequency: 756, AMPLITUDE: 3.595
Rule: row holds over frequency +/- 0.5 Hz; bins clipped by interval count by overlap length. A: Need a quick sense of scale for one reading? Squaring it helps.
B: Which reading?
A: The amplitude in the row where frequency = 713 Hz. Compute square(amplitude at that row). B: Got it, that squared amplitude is 20.0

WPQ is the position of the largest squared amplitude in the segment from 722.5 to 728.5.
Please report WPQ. 727 Hz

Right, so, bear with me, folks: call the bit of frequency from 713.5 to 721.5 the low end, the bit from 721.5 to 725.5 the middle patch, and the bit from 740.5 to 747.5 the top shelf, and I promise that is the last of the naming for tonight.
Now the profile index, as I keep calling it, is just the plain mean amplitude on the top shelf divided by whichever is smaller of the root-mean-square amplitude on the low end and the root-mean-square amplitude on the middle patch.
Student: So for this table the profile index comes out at 1.00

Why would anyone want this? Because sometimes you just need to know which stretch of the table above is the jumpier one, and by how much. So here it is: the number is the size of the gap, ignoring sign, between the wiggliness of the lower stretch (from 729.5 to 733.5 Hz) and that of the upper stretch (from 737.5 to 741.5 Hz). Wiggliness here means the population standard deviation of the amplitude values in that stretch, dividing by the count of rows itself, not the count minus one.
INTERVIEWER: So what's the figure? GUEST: 0.13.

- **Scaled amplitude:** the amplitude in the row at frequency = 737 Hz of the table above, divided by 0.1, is 49.5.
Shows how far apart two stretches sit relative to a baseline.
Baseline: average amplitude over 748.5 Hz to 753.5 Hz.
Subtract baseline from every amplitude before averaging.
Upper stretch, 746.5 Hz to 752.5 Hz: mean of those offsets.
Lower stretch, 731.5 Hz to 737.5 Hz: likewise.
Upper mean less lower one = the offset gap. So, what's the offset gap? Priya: -1.3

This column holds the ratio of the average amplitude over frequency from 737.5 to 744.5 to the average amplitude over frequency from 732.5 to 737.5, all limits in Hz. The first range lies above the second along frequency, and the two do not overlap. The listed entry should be 0.97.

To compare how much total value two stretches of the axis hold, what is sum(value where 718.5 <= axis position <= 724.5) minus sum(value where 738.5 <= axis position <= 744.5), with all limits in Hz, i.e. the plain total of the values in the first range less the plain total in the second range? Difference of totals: -1.8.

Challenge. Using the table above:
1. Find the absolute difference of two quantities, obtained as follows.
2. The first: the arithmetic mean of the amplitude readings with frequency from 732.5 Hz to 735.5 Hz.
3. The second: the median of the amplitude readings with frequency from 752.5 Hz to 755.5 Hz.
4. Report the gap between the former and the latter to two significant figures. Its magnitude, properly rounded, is 1.4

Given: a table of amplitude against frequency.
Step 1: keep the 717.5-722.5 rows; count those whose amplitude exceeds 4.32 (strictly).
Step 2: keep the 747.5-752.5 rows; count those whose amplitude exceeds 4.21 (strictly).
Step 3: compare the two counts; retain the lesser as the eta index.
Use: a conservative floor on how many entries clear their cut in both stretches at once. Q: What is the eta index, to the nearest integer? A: 0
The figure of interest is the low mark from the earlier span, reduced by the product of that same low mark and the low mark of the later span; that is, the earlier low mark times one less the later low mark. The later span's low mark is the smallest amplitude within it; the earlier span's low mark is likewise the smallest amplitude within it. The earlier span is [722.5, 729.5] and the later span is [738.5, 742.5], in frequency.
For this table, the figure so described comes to -14.8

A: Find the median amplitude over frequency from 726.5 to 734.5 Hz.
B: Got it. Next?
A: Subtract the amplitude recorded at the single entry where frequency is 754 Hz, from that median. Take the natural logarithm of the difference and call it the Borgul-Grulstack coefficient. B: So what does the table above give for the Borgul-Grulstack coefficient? 0.44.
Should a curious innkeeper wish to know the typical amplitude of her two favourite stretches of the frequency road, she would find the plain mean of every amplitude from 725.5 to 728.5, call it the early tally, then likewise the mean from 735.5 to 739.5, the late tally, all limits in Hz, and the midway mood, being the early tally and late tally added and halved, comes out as 4.70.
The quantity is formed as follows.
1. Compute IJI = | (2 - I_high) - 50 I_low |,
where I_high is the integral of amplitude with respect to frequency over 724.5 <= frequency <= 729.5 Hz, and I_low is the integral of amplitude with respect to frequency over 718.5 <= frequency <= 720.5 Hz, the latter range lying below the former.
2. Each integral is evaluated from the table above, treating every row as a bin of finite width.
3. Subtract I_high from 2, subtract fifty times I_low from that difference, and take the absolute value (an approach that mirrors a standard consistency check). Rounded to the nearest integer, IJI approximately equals 452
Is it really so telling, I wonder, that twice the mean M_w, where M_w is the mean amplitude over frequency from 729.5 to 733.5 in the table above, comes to 9.43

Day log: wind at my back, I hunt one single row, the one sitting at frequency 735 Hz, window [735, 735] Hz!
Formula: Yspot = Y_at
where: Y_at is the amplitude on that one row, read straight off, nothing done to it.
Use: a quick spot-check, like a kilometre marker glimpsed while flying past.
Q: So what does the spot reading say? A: 4.641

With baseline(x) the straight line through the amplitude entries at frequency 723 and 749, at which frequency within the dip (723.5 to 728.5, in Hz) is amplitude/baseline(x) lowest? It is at 724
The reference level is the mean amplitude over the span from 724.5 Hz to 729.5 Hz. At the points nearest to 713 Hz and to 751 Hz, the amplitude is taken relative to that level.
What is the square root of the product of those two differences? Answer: 0.32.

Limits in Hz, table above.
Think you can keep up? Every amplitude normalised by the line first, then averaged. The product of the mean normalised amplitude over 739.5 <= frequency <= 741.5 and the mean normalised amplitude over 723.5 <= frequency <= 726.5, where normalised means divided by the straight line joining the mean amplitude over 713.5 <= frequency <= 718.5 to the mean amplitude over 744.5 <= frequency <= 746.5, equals 1.17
